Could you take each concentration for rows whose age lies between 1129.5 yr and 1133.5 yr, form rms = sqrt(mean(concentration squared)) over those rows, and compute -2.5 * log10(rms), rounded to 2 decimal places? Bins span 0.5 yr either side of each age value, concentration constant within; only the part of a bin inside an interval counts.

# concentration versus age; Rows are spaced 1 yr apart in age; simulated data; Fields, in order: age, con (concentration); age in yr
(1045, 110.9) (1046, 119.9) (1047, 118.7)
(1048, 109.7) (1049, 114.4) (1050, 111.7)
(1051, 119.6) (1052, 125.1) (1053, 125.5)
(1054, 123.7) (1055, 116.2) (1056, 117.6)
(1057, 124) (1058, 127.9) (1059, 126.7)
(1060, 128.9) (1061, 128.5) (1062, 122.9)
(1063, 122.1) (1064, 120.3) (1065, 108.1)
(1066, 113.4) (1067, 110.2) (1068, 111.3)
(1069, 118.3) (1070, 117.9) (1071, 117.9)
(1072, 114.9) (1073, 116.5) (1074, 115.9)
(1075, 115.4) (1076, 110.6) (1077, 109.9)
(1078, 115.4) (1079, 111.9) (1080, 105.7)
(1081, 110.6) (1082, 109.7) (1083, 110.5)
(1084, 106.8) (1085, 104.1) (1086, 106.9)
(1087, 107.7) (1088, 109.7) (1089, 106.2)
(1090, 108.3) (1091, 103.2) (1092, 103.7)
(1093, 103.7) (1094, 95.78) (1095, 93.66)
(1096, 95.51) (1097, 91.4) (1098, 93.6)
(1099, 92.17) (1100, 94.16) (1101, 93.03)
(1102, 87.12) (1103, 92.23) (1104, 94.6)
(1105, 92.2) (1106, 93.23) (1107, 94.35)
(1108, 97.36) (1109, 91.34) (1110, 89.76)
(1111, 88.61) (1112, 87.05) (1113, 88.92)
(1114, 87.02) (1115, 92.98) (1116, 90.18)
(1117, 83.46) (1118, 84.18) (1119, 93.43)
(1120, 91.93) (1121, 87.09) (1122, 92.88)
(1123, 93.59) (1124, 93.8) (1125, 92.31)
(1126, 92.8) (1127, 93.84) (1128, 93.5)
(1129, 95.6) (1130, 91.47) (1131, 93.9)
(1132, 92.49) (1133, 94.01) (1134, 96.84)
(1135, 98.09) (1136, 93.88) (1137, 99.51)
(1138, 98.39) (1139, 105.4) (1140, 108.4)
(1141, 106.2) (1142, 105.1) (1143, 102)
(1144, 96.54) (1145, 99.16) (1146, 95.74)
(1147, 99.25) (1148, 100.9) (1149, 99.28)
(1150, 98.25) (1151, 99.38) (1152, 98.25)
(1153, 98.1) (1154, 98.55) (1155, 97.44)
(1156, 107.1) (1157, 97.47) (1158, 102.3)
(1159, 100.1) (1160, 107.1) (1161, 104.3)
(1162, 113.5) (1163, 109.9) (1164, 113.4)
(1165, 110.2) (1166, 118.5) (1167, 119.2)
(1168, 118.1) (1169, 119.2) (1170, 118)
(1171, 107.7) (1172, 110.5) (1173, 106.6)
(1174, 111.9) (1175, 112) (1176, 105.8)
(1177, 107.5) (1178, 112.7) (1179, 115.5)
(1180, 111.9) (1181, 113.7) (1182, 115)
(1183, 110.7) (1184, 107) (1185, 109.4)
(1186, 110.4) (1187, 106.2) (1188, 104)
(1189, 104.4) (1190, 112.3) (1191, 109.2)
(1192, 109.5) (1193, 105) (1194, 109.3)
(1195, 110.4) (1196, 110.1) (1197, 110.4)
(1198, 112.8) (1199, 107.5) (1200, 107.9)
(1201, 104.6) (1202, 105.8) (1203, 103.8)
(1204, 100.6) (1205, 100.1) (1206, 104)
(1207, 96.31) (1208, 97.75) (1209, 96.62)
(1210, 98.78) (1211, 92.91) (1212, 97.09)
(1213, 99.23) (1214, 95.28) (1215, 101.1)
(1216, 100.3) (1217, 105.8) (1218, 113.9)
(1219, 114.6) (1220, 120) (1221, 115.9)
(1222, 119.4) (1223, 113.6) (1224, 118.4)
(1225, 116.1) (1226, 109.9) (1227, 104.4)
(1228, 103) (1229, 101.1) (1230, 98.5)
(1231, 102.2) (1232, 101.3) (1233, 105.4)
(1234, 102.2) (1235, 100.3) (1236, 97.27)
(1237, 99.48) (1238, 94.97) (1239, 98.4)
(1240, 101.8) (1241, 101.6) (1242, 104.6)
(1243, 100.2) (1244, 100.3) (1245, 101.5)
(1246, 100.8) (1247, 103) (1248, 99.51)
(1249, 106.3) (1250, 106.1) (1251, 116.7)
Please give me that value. -4.92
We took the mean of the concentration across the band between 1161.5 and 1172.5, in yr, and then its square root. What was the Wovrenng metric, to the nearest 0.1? 10.7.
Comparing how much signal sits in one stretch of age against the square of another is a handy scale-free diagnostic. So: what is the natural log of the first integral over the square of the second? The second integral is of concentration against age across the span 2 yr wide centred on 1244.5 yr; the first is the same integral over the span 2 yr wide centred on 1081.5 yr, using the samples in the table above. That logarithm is -5.22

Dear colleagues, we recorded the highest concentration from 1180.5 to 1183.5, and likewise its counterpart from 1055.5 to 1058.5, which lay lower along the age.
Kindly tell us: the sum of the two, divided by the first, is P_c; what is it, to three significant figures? 2.11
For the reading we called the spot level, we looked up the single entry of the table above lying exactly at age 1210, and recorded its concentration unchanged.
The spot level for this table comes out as 98.78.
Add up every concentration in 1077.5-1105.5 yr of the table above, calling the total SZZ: 2840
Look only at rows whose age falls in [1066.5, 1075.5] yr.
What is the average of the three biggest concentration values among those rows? 118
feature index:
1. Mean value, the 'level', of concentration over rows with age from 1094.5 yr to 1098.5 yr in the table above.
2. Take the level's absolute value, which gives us 94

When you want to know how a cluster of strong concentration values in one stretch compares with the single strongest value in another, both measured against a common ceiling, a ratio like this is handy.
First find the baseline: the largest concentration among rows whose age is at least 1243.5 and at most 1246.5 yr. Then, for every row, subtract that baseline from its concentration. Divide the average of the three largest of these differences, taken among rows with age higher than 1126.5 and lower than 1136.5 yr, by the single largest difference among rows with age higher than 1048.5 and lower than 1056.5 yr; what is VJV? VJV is -0.2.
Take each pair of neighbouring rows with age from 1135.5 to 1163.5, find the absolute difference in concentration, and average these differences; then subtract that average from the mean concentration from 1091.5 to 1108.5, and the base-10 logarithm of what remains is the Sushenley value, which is 1.96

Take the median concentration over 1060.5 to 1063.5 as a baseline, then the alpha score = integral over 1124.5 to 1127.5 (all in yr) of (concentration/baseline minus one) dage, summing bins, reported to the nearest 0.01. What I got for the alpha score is -0.73 yr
